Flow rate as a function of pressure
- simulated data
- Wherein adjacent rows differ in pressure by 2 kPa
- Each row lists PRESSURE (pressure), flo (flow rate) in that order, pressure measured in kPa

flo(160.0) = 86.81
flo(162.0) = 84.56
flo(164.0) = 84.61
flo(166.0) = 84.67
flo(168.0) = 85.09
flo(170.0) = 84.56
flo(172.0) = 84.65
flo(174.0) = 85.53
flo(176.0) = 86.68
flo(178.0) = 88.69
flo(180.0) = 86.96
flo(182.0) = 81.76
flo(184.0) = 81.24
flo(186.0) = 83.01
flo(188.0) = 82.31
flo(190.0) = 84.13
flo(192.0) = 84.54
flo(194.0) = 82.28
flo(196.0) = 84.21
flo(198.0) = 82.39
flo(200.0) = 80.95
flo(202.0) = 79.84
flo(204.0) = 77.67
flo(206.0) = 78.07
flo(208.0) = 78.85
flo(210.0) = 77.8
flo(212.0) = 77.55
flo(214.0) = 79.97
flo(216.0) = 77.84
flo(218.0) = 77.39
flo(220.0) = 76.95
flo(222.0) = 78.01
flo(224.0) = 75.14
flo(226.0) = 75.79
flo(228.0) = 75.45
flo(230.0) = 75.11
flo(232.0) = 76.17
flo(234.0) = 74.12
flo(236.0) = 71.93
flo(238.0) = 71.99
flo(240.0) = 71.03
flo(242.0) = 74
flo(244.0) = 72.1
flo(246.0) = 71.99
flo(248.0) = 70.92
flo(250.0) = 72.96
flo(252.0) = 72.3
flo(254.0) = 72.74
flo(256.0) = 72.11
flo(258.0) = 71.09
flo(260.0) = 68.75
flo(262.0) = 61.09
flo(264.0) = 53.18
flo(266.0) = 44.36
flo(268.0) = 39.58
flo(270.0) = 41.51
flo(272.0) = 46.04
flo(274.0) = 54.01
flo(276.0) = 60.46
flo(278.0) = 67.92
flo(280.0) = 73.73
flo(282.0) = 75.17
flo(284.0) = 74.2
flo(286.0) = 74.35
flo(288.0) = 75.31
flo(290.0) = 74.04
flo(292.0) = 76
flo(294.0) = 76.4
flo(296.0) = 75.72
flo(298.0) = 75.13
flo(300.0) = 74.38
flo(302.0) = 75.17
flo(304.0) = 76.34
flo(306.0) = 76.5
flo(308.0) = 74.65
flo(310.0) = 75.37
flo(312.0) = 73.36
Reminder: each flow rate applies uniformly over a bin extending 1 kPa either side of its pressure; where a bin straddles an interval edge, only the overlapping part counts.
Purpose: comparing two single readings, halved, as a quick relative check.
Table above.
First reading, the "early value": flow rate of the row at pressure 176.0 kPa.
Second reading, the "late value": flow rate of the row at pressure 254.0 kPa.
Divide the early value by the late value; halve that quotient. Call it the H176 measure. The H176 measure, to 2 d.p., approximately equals 0.60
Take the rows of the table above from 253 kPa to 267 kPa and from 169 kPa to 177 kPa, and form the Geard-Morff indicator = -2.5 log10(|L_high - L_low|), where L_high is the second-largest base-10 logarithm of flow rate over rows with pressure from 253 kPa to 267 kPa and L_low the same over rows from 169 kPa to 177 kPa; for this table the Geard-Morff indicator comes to 2.8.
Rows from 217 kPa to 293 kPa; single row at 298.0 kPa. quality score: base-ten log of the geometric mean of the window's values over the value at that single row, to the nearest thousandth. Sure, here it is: -0.045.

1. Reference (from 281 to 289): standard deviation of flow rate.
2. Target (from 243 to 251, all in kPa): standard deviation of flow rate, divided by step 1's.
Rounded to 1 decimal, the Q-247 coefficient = 1.5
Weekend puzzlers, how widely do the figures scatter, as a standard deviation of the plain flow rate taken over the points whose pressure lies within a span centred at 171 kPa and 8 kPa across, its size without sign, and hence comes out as 0.4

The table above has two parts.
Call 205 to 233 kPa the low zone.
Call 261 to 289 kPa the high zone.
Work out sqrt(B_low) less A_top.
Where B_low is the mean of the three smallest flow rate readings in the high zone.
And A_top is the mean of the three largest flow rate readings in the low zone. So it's -72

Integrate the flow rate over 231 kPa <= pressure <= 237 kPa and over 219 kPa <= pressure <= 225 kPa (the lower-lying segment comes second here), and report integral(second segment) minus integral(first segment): 16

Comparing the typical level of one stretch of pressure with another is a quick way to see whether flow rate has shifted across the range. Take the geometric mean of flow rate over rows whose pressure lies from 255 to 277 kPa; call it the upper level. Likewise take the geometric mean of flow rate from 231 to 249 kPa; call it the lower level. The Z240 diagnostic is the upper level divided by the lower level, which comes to 0.75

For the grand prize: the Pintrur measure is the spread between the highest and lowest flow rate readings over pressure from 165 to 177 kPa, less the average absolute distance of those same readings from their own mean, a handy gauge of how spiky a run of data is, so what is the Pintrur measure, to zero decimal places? 2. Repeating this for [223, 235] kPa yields 2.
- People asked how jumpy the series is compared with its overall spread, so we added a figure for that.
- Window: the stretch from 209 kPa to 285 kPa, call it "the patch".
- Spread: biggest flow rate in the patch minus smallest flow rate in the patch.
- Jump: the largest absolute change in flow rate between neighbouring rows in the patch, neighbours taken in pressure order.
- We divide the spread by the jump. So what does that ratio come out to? 4.6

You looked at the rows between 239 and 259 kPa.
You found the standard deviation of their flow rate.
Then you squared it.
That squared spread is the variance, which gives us 1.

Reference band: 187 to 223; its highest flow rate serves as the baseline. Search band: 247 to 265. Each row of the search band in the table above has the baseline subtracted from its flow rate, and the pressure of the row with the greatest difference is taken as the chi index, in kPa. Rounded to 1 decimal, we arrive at 250.0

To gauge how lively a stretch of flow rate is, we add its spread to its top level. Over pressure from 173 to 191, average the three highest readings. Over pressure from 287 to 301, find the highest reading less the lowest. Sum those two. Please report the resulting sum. 90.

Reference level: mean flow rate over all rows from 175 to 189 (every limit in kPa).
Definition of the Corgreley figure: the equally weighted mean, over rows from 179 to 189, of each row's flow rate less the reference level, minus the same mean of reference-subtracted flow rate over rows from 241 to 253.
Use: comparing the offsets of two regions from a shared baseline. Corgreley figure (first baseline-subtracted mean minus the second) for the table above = 11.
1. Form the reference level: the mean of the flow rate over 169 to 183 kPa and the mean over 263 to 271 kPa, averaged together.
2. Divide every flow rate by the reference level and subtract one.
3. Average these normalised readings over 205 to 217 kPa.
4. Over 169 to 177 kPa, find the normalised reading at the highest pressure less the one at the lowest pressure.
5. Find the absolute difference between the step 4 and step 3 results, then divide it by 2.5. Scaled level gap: 0.068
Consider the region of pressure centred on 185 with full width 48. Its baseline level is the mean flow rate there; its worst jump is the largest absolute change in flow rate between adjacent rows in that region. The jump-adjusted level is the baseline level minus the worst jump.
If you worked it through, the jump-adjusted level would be 78.0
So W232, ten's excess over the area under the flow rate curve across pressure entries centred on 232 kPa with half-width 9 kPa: -1323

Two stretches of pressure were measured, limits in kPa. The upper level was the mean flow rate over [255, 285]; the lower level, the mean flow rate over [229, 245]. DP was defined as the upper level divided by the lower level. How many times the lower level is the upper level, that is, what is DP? 0.82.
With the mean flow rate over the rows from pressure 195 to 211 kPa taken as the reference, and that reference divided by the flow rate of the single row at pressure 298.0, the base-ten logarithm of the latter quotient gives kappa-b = 0.027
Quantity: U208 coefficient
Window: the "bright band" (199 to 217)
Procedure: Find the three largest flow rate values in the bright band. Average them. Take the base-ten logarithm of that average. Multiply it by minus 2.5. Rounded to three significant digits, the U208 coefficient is -4.76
